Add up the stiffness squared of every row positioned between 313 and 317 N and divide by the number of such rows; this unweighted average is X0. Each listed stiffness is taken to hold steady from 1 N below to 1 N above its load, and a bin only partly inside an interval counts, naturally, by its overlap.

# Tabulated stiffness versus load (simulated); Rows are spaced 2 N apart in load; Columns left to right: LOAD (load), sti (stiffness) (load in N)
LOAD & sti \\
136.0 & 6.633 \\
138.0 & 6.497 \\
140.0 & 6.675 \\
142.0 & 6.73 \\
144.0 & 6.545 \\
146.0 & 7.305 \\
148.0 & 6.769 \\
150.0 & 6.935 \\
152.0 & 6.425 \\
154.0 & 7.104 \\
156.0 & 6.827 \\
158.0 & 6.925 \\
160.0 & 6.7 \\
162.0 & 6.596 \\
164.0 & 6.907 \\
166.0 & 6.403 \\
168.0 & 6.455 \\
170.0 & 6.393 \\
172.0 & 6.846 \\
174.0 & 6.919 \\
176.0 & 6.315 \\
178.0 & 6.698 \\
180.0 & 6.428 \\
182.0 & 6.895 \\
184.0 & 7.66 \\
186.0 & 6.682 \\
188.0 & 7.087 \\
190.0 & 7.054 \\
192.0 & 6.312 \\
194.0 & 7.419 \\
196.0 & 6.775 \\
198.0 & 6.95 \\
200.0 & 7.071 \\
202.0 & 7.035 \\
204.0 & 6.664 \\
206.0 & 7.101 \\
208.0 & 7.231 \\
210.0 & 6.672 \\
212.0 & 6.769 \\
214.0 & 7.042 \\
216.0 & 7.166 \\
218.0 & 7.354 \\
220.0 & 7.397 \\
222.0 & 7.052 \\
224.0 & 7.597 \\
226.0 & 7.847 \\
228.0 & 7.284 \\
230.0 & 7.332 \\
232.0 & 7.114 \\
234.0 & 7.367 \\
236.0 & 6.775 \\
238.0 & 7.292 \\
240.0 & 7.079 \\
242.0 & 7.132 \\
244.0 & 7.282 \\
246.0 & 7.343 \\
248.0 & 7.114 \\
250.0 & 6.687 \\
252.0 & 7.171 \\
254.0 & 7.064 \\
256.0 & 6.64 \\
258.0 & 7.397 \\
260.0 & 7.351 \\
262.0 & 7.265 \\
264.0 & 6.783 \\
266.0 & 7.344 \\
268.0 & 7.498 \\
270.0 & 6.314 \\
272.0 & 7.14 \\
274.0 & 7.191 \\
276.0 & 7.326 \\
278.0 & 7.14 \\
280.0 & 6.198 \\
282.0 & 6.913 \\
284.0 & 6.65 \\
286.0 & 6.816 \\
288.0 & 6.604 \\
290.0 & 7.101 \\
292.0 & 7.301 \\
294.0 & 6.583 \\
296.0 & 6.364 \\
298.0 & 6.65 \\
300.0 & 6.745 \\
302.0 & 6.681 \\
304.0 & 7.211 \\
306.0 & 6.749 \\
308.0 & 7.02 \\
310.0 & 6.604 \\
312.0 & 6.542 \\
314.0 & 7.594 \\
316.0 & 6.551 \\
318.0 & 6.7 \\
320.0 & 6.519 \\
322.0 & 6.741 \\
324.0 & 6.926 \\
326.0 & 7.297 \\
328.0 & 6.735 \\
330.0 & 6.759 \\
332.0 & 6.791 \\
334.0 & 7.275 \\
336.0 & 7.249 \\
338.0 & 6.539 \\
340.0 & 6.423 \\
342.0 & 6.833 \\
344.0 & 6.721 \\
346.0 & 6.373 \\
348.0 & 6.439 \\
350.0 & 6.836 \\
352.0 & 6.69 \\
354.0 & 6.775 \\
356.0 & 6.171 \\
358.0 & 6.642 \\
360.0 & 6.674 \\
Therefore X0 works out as 50.3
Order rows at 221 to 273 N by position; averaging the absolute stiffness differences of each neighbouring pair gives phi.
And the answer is 0.37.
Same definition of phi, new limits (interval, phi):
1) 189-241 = 0.34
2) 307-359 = 0.33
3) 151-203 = 0.38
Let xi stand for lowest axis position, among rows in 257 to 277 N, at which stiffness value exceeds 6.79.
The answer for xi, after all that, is 258.0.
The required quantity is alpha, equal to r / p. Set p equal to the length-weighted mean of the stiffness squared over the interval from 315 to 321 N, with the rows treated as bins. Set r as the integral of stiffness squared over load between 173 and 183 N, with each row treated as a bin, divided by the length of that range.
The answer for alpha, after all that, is 1.02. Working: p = 43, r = 44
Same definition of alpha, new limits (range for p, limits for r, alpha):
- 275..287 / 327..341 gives 0.99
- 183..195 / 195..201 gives 0.97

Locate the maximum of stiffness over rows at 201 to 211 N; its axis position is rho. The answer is 208.0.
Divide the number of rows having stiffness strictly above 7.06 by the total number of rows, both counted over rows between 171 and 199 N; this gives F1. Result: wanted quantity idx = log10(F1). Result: -0.7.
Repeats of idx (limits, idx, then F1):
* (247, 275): -0.1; 0.71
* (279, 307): -0.7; 0.21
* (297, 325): -0.8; 0.14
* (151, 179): -1.1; 0.07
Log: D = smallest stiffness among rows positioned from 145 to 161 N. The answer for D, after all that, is 6.425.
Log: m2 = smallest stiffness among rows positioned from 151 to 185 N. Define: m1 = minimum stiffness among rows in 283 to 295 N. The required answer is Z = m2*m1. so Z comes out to 41.6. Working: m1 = 6.583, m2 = 6.315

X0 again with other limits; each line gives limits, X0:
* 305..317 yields 47.0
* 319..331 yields 46.7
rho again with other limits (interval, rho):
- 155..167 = 158.0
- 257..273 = 268.0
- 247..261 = 258.0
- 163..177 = 174.0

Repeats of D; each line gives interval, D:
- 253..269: 6.64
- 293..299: 6.364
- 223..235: 7.114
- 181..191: 6.682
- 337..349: 6.373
